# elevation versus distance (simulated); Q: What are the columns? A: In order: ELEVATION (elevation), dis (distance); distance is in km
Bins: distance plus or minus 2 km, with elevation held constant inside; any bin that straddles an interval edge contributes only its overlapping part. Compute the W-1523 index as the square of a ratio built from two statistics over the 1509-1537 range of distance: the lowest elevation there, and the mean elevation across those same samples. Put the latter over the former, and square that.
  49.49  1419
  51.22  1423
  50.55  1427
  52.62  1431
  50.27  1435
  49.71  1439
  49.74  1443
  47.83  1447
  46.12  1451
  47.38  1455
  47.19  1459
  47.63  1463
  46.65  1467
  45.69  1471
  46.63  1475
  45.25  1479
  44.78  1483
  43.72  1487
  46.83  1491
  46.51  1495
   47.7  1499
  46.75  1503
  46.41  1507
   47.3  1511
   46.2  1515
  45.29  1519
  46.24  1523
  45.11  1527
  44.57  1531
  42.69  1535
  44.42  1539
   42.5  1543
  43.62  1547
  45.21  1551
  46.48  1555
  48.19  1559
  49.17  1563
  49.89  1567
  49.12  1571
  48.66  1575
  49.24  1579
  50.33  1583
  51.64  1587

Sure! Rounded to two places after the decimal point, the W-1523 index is 1.13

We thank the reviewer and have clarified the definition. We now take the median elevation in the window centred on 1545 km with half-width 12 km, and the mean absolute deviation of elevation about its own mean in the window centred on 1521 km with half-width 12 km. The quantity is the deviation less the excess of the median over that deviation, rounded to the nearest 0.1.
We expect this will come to -42.4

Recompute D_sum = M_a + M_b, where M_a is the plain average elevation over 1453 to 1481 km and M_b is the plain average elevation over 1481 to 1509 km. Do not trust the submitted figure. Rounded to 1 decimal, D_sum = 92.7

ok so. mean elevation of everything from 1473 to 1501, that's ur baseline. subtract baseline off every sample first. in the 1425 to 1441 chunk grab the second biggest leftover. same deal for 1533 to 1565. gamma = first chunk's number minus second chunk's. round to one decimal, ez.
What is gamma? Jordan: 2.4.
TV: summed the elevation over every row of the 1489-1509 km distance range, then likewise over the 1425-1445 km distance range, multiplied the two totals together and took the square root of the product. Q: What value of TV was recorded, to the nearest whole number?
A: 243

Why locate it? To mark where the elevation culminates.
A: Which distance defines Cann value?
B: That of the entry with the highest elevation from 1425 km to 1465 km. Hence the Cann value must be 1431 km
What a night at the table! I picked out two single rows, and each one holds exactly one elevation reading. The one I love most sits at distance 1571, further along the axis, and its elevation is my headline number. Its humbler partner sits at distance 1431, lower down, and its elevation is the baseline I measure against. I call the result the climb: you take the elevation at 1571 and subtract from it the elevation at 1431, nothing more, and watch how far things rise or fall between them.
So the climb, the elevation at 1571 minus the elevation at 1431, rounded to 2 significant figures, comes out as -3.5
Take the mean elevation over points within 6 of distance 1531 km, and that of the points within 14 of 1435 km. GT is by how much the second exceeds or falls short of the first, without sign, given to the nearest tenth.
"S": 6.2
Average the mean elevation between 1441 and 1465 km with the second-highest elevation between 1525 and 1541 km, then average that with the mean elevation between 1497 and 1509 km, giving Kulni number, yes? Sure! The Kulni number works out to 46.53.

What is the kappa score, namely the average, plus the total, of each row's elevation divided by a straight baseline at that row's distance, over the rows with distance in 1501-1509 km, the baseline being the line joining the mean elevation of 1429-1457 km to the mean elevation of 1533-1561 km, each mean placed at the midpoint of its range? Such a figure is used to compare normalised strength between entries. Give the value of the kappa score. 3.0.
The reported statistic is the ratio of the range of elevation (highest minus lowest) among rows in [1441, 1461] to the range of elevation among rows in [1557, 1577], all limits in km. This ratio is 2.1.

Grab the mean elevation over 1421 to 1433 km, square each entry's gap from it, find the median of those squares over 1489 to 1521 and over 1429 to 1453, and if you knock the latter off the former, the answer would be 20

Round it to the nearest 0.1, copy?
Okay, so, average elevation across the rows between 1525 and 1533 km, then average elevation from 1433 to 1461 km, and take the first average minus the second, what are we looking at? -3.5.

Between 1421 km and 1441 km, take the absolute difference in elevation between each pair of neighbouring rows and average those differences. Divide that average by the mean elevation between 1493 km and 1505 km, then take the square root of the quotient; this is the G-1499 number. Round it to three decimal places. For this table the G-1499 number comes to 0.173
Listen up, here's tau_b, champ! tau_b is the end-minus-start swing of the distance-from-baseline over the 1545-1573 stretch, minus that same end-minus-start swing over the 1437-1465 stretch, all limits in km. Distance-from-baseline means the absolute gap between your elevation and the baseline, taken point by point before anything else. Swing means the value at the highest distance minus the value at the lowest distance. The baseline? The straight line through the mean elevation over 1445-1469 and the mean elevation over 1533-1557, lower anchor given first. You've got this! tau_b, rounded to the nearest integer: 7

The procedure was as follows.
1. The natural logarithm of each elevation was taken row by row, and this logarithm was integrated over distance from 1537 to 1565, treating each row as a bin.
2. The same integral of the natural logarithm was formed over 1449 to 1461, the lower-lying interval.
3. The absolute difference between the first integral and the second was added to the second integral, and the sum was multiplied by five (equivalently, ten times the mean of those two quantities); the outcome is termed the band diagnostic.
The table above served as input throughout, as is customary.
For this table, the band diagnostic 535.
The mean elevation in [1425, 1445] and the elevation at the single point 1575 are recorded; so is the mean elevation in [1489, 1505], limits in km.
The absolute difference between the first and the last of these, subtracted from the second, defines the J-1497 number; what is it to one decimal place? 45.0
